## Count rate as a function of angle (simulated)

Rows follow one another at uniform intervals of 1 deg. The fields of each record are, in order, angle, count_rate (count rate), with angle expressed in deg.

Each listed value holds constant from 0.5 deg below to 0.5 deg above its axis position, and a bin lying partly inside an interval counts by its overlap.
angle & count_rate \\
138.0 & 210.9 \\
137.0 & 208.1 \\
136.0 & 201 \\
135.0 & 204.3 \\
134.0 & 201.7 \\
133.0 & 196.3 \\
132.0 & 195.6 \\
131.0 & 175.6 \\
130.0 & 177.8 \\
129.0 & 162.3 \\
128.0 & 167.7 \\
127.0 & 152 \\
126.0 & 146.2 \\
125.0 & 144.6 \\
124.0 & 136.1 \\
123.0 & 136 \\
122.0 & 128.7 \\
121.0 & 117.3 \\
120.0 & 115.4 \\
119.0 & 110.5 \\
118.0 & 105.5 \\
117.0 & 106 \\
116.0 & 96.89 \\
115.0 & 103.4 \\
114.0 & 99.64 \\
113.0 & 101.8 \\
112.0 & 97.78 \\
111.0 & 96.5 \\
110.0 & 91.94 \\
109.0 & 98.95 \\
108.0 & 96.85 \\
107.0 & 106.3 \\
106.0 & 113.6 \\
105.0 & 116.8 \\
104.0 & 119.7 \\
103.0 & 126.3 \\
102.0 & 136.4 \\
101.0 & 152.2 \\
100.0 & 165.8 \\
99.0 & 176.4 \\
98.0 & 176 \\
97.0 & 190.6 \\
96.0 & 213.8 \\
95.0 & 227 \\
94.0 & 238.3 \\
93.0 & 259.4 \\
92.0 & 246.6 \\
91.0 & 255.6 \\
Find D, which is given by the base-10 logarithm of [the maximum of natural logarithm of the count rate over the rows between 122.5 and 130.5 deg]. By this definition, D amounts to 0.714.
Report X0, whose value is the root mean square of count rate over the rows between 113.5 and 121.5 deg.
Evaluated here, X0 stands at 107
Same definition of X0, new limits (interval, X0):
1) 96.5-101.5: 173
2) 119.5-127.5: 135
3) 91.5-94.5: 248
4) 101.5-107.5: 120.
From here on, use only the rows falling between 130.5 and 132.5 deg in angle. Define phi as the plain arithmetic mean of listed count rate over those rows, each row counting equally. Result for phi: 186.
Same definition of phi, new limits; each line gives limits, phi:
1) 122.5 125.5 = 139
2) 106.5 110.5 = 99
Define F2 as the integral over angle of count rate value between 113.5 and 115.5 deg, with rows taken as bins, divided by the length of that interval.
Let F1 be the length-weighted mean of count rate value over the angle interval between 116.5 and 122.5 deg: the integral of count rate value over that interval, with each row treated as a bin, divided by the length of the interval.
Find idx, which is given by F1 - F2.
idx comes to 12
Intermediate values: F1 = 114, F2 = 102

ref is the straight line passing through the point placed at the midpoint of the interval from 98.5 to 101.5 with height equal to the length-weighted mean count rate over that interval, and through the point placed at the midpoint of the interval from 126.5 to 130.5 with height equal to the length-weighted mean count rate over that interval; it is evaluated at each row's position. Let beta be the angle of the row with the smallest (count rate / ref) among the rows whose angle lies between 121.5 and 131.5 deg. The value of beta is 122.0 deg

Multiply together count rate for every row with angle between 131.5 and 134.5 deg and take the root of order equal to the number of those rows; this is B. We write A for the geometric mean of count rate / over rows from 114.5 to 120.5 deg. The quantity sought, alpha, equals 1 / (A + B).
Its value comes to 0.0033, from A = 106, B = 198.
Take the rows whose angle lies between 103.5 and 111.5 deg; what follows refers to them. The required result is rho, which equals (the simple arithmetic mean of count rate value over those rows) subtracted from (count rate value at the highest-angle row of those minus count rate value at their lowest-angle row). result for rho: -128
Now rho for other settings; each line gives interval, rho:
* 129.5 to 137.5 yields -165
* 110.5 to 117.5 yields -91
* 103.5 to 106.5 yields -123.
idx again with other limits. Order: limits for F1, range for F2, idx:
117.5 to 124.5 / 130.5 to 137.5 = -76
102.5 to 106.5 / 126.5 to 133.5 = -56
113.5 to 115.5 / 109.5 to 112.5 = 6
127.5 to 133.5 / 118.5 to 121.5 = 65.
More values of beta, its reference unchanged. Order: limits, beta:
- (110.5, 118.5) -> 111.0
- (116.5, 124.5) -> 118.0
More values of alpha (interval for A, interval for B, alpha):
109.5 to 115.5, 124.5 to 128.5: 0.0040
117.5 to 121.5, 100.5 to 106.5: 0.0042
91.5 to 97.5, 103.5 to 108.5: 0.0030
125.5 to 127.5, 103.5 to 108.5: 0.0039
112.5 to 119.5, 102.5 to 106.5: 0.0045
